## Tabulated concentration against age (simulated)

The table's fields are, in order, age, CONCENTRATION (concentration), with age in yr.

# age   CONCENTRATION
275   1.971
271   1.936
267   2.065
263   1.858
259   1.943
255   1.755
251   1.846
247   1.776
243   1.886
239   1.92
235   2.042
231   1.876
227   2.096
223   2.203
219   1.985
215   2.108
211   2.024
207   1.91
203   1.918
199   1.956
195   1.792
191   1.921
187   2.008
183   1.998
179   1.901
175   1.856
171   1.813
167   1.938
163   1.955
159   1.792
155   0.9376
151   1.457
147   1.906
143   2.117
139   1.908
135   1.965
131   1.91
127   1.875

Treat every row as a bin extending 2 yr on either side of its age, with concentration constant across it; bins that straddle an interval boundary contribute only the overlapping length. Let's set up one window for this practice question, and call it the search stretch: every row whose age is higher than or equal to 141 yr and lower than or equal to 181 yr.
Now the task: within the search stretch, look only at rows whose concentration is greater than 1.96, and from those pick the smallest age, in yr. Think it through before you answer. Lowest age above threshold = 143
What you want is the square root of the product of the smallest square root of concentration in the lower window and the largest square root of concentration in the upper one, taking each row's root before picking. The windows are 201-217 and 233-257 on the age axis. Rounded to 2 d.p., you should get 1.41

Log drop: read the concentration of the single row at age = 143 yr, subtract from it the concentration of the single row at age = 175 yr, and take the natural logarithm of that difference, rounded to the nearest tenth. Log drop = -1.3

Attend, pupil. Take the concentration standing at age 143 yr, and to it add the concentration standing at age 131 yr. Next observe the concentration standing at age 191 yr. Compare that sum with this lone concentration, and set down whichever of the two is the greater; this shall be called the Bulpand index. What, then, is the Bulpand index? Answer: 4.03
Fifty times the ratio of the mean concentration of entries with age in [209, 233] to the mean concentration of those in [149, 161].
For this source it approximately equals 73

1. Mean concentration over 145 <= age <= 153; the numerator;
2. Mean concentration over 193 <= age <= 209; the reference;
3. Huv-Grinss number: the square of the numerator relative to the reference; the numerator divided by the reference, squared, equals 0.79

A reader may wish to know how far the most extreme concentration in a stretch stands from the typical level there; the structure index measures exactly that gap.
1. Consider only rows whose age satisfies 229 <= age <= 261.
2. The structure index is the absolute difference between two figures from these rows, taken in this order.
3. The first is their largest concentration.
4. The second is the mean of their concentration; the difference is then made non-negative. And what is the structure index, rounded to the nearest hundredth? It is 0.16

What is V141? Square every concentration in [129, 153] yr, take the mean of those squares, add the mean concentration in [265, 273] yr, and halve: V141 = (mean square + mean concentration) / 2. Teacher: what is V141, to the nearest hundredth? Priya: 2.78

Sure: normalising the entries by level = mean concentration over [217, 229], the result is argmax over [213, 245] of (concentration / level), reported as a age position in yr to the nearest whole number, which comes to 223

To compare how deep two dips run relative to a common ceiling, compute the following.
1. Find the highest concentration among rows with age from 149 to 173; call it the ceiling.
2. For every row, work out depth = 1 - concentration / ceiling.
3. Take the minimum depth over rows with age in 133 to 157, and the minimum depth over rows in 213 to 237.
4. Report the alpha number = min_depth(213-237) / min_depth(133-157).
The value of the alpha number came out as 1.5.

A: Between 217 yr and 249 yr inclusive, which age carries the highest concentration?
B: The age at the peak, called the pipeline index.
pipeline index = 223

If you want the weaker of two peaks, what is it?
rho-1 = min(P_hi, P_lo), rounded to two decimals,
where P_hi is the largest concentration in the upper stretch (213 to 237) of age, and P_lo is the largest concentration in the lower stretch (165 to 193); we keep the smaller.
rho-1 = 2.01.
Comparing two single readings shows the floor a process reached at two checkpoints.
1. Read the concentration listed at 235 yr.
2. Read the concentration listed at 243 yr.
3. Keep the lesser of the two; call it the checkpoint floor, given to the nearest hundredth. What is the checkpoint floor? 1.89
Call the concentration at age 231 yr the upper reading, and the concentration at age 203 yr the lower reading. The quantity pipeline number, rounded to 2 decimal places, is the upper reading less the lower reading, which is -0.04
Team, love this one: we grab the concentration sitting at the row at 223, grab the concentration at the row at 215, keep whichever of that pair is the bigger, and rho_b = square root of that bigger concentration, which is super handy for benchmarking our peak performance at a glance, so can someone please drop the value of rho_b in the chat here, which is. 1.48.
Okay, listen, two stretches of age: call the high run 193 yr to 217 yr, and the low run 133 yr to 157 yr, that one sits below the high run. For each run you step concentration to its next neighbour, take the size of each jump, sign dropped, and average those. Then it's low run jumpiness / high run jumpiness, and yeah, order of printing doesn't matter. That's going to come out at 3.5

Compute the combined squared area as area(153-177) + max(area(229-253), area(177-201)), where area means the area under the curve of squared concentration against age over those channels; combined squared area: 163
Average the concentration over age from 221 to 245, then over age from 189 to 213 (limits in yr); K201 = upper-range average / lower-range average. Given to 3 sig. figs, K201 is 1.04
